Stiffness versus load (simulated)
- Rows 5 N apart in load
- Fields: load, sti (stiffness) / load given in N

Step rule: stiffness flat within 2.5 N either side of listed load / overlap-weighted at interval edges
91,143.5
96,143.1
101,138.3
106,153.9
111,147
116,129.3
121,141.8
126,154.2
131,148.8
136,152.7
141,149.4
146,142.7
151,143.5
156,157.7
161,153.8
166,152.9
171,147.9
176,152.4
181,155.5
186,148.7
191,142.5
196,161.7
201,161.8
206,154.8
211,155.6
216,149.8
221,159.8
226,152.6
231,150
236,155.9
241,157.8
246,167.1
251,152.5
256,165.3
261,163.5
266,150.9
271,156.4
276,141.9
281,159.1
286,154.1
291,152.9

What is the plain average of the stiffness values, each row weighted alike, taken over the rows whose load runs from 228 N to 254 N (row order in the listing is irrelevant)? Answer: 157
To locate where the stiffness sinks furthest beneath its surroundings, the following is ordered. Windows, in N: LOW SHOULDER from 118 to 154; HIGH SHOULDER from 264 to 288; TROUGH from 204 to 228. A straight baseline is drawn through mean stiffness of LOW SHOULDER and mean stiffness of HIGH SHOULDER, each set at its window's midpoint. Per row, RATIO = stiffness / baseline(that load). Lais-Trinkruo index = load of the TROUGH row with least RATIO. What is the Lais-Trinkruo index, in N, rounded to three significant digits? 216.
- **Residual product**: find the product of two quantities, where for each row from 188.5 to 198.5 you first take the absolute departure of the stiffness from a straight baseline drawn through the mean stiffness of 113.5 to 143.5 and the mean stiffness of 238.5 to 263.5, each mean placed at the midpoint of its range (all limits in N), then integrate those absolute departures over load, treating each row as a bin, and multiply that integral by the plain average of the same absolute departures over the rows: 863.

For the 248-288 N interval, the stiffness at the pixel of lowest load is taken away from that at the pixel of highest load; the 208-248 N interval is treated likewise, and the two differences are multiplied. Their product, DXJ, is 18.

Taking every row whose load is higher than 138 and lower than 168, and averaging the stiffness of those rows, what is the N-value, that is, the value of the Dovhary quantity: 150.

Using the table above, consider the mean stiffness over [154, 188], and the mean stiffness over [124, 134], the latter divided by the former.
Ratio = 0.992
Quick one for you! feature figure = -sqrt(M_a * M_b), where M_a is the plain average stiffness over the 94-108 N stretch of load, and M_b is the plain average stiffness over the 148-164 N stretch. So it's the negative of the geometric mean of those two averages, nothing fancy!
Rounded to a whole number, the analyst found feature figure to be -148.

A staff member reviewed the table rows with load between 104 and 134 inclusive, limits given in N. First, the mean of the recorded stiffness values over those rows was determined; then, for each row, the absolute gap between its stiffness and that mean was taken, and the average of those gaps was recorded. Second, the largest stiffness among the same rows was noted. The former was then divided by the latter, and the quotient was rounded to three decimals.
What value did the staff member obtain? 0.044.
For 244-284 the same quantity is 0.040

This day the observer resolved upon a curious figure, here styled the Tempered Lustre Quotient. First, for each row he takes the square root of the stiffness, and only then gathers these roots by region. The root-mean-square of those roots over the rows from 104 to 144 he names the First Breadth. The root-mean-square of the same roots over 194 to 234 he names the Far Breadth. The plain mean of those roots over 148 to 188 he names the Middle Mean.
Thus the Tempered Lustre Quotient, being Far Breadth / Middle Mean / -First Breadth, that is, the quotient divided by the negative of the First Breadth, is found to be -0.0836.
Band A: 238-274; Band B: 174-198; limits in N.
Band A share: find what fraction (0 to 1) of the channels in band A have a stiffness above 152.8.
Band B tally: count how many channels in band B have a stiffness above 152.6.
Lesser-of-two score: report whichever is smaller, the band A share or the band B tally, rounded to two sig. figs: 0.71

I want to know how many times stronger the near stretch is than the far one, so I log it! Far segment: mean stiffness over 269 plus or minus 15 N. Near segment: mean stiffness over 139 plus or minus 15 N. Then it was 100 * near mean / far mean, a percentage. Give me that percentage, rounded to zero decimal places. 95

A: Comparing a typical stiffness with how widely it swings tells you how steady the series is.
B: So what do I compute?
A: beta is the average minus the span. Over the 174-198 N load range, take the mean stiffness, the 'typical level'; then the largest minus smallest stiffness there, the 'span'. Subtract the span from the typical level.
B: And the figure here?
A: 133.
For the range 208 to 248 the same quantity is 139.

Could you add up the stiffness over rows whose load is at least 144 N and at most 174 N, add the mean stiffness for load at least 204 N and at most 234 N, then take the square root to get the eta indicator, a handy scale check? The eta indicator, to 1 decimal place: 32.4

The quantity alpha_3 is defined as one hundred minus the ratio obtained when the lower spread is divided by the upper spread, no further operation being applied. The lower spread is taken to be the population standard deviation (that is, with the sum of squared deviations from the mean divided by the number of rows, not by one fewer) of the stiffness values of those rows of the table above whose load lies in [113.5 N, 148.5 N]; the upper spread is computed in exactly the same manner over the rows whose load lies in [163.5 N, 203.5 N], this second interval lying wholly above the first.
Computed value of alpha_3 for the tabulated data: 98.7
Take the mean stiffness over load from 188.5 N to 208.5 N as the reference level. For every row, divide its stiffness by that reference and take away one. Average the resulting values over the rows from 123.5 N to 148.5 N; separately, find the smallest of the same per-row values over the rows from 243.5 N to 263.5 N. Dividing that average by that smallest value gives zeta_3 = 2.1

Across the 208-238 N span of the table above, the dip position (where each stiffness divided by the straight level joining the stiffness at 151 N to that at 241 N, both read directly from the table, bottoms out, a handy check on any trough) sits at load 231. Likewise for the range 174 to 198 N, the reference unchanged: 191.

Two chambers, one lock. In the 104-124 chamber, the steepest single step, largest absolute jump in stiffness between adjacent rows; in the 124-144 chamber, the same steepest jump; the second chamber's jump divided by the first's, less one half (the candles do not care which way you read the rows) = -0.2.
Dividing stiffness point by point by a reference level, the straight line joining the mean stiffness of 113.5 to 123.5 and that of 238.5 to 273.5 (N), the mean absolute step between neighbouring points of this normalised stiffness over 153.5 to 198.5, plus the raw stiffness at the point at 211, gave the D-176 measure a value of 156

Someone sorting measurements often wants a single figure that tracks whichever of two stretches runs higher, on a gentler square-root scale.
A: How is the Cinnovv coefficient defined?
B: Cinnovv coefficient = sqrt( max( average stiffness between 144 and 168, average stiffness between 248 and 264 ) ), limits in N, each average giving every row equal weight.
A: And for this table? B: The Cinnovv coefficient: 12.7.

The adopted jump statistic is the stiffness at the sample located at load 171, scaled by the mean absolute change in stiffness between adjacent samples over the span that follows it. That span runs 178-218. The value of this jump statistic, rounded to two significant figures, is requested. 23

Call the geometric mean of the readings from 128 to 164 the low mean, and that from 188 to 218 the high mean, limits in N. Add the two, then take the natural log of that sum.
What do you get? 5.72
